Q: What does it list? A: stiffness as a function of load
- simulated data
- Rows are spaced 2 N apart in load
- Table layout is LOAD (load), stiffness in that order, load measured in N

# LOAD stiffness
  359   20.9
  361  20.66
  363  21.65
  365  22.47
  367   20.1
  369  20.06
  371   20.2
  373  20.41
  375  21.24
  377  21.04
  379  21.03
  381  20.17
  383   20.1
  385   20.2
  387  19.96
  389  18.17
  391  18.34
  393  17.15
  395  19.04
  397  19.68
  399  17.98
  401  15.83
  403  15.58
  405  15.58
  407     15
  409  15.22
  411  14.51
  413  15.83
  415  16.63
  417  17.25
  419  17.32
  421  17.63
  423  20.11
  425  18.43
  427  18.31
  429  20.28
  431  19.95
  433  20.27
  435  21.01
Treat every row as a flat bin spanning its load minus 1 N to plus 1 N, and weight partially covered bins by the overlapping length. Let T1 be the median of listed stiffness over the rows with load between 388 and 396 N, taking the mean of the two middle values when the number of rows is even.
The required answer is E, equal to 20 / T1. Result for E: 1.10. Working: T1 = 18.3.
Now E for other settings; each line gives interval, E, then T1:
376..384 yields 0.97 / 20.6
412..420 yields 1.18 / 16.9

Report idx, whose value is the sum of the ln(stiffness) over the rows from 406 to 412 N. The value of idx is 8.11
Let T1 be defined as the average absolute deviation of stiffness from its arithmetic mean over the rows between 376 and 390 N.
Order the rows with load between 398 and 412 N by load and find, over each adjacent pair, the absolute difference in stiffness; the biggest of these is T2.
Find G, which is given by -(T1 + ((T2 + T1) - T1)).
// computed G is -2.7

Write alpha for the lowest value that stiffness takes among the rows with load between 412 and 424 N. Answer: 15.83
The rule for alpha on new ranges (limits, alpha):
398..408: 15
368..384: 20.06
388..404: 15.58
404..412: 14.51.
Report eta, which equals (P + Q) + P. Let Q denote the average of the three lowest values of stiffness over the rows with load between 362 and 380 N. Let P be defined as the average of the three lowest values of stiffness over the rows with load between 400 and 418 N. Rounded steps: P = 14.9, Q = 20.1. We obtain 49.9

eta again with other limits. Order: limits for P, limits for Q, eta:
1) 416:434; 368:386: 54.9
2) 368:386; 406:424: 55.1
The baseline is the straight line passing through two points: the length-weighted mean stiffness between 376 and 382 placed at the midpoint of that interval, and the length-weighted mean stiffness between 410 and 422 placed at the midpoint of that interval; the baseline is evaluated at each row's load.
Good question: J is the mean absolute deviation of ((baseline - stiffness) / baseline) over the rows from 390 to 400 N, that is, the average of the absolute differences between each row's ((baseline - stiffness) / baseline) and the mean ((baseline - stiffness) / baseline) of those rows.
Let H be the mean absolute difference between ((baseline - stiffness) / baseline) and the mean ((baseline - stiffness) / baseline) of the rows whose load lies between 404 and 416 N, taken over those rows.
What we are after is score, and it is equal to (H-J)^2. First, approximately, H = 0.046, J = 0.044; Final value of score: 0.0000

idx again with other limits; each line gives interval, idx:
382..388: 9.00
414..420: 8.51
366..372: 9.01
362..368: 9.19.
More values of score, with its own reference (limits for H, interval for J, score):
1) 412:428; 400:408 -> 0.0069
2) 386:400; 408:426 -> 0.0045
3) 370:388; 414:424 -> 0.0027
